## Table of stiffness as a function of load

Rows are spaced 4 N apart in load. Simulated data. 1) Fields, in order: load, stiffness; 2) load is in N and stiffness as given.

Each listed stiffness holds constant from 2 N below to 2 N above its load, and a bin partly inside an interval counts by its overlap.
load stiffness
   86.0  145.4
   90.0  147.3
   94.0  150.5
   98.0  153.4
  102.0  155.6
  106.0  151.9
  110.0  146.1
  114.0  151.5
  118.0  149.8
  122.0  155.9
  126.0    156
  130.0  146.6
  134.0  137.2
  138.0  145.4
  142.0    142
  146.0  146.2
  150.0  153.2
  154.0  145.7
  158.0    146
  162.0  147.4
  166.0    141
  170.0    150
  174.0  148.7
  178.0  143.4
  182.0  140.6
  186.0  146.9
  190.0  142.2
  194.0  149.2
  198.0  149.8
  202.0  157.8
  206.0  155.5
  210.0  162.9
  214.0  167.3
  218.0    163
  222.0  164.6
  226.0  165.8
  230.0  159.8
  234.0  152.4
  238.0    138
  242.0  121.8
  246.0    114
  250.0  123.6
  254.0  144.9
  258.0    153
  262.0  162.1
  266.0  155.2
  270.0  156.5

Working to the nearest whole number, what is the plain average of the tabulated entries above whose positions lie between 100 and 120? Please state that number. 151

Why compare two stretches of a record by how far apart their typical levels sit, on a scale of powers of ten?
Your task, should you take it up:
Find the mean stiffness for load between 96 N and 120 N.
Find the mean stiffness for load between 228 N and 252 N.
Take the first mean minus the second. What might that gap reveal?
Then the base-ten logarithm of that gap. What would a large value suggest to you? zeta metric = 1.22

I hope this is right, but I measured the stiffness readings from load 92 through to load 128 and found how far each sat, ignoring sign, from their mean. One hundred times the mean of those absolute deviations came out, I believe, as 260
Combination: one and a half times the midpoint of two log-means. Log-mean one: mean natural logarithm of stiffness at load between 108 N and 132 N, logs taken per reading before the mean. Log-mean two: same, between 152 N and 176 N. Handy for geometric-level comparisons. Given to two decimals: 7.50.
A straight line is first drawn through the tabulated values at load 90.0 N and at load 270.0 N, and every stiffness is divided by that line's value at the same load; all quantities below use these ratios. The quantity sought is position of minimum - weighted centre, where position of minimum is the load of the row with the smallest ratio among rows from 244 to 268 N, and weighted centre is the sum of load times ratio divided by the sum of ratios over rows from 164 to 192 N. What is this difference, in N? 68.1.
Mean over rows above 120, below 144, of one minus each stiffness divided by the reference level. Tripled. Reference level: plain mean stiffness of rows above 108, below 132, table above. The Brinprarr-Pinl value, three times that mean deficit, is 0.076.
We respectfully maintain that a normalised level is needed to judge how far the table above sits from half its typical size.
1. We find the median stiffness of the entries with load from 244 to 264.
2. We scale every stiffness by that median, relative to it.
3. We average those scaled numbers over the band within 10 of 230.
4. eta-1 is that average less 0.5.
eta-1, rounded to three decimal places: 0.577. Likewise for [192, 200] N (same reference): 0.532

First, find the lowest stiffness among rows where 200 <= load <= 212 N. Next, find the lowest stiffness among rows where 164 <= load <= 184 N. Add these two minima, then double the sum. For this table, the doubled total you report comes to 592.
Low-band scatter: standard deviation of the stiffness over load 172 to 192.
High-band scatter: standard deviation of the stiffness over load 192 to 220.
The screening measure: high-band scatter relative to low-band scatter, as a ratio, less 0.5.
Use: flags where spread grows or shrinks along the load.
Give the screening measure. 1.6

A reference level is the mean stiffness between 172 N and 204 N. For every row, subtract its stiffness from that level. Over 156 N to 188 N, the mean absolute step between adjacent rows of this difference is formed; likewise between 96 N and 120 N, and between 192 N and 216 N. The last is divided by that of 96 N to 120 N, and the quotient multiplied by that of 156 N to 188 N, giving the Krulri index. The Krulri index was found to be 6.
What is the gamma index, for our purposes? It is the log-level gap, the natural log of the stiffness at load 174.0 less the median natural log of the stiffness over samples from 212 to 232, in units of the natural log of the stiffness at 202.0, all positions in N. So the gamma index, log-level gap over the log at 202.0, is -0.020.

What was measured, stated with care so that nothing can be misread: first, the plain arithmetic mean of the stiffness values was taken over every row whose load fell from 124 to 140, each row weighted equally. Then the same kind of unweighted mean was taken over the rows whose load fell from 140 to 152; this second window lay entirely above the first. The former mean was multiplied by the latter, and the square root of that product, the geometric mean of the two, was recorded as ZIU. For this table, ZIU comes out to 147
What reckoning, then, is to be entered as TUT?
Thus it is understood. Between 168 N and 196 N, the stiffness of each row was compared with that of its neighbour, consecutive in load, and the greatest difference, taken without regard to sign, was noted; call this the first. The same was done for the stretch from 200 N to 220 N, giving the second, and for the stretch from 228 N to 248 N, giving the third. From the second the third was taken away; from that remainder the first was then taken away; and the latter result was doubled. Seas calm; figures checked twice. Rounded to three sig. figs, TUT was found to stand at -31.6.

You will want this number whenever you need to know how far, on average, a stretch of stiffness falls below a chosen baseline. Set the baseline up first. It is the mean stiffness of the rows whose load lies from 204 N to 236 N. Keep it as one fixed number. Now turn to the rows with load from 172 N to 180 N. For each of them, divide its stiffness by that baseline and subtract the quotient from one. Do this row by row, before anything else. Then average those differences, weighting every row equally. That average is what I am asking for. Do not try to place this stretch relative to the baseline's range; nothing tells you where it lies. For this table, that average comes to 0.10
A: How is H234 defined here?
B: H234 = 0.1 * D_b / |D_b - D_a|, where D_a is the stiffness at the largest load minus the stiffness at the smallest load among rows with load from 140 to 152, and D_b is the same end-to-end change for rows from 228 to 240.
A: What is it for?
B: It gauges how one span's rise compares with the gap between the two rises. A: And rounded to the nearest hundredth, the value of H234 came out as -0.07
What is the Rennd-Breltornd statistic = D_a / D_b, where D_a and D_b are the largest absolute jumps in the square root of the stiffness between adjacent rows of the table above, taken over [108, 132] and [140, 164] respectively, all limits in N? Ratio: 1.25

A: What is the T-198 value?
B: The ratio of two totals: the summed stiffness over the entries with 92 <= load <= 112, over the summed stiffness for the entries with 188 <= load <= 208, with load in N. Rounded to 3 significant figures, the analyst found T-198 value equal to 1.00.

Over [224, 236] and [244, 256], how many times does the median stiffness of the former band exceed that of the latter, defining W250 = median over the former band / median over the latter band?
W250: 1.29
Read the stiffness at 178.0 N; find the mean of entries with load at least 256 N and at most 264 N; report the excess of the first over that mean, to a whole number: -14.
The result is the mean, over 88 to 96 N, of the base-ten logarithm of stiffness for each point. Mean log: 2.173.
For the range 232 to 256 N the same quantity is 2.120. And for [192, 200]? 2.175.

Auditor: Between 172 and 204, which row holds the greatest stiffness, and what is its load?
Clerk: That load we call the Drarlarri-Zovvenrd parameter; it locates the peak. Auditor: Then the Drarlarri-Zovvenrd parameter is 202.0 N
